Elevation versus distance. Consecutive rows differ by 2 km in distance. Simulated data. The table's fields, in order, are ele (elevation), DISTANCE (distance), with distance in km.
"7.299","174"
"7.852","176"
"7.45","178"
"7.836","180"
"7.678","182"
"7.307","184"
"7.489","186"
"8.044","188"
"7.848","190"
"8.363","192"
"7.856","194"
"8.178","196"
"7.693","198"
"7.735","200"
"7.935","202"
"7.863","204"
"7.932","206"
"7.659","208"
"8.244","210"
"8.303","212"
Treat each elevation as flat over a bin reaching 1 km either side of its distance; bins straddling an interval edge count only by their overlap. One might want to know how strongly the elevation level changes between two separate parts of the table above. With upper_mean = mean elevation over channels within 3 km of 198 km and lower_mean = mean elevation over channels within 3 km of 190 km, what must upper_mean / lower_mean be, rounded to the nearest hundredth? 0.97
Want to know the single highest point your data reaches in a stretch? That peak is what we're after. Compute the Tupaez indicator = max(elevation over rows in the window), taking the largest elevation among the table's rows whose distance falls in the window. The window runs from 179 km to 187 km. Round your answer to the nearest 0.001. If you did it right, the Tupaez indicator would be 7.836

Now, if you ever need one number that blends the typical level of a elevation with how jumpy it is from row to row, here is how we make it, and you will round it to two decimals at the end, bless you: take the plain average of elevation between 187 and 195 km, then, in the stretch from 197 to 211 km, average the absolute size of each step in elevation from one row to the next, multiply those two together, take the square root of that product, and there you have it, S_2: 1.29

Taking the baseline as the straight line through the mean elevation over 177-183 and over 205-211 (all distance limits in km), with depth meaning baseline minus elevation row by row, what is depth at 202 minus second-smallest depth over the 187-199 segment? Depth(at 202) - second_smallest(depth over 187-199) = 0.31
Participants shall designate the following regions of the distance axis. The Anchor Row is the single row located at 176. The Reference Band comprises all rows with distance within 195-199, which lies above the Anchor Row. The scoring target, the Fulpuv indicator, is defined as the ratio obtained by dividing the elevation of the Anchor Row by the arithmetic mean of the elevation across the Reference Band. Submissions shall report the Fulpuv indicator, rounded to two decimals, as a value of 0.99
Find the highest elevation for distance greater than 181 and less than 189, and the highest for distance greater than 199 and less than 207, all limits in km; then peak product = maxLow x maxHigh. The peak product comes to 63.8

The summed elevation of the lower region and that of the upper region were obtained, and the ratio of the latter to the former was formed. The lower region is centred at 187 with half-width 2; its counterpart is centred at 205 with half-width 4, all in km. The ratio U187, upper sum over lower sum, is 2.0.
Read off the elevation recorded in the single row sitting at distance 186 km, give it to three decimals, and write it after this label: 7.489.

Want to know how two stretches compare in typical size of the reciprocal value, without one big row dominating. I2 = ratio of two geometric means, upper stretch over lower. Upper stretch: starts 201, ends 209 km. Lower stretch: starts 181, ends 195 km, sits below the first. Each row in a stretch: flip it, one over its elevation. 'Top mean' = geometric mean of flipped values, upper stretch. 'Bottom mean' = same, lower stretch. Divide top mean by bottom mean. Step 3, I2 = 0.99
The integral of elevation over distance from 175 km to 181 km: 46.3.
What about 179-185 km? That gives 45.6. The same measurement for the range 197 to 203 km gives 46.7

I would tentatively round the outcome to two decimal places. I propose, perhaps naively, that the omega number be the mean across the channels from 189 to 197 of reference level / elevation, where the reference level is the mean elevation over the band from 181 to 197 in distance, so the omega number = 0.97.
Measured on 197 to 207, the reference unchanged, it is 1.00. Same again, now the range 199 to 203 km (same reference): 1.00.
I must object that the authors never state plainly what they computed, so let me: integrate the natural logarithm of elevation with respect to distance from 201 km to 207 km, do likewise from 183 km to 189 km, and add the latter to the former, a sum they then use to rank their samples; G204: 24.6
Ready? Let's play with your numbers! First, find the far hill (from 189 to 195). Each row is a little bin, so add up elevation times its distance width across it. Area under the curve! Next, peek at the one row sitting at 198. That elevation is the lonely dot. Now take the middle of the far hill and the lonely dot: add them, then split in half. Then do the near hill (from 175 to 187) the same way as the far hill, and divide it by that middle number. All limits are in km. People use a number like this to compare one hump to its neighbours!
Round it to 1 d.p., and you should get 3.3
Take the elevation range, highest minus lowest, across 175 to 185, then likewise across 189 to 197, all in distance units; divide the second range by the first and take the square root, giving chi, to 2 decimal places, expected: 0.97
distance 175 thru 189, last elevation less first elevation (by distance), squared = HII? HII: 0.04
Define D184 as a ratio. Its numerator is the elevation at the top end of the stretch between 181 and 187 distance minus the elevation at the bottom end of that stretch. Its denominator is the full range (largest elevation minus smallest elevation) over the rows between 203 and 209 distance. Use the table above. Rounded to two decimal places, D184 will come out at -0.69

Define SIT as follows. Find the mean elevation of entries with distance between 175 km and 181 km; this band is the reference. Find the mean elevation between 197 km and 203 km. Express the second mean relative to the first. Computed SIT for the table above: 1.01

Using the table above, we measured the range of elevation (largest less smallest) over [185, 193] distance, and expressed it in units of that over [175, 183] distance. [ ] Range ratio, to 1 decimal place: 2.2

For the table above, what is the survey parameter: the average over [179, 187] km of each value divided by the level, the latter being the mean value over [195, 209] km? 0.964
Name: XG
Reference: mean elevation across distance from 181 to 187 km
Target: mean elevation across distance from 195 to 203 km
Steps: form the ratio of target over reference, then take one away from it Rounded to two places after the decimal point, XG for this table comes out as 0.05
